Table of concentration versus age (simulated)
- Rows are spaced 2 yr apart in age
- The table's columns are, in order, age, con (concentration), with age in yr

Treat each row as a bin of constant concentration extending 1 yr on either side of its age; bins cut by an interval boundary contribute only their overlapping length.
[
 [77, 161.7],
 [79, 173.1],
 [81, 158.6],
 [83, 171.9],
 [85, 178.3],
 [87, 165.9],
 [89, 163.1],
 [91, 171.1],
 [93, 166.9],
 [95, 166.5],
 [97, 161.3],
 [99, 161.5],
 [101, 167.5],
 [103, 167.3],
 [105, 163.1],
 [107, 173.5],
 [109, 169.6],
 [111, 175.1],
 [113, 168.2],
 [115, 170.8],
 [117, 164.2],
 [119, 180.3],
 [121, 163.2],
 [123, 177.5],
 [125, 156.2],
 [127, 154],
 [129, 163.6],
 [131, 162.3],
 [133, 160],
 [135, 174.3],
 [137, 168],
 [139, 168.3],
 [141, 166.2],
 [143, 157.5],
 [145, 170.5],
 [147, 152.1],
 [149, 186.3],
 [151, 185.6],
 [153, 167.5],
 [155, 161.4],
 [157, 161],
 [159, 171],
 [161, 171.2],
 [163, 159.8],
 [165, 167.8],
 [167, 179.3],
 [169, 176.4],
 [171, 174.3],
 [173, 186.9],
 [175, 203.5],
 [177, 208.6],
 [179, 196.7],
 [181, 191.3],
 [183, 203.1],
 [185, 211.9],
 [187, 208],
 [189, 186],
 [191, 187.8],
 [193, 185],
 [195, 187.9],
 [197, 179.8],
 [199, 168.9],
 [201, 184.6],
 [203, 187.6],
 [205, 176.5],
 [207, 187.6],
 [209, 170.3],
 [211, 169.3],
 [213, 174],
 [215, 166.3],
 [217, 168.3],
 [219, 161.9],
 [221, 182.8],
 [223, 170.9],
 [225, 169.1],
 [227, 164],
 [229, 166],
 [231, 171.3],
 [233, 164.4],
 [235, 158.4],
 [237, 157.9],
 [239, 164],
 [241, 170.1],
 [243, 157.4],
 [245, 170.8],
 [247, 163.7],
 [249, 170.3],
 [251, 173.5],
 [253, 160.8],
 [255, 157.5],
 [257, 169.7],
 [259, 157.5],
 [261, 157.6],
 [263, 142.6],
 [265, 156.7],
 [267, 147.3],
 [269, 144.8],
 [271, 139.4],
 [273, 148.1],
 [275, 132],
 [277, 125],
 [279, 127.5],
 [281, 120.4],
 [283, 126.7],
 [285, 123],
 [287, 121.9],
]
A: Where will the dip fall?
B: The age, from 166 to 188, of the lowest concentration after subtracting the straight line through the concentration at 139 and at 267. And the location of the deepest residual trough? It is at 171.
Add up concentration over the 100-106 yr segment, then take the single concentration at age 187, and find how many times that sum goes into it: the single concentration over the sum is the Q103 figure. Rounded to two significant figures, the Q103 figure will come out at 0.42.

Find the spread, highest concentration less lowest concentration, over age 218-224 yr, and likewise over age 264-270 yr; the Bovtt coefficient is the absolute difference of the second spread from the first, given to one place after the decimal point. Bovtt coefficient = 9.0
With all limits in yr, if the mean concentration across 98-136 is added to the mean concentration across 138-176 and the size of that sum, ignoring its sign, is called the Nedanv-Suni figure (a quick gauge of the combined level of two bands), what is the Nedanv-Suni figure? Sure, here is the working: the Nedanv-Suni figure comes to 339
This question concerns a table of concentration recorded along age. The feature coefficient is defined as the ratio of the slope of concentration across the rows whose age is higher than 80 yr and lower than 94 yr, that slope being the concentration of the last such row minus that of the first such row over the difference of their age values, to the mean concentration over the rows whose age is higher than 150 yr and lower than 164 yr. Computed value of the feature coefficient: 0.004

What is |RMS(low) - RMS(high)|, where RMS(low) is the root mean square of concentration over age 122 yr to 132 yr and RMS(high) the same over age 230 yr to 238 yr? 0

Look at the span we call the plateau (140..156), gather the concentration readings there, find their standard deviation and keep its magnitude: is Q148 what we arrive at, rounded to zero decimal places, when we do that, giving 12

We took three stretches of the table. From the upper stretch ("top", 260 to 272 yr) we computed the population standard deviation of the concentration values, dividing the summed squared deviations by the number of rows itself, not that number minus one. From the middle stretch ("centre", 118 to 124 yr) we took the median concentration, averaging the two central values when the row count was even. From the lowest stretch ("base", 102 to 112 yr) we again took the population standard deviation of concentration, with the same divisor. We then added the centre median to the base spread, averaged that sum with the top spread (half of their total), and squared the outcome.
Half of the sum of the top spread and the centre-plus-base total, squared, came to 8898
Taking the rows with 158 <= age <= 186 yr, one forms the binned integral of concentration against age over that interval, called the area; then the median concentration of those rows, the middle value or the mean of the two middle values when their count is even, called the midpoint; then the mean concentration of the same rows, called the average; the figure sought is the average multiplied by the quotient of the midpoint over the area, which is 6.5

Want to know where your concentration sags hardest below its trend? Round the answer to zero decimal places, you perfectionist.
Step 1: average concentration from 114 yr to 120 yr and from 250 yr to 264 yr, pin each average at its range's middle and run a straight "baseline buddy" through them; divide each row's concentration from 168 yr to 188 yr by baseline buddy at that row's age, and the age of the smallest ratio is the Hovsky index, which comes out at 171 yr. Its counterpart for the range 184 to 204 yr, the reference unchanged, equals 199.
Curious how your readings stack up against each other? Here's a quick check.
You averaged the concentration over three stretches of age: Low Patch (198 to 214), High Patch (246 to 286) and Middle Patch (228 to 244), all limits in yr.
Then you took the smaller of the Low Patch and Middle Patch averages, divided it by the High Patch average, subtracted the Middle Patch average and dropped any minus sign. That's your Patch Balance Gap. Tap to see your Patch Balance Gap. 163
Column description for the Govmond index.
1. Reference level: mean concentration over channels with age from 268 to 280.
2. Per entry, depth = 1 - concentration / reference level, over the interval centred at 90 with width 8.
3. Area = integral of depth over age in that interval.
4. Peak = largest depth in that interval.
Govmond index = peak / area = 0.110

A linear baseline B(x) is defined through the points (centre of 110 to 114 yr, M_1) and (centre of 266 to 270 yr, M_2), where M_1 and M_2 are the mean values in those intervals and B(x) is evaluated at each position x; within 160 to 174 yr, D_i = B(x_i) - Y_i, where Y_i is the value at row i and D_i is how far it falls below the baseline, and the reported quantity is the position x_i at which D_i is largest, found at 163 yr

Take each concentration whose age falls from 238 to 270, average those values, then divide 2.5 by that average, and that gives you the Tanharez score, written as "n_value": 0.0156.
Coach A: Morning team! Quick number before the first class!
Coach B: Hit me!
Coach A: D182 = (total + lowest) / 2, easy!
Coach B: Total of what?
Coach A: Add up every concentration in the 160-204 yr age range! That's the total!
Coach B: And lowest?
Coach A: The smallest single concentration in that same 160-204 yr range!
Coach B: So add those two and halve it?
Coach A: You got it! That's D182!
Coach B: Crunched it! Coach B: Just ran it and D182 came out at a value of 2133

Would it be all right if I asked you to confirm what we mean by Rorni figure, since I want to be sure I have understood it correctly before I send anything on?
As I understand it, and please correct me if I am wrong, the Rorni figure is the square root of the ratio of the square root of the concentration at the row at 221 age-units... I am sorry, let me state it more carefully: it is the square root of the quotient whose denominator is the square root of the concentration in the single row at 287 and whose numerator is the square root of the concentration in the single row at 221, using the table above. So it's 1.11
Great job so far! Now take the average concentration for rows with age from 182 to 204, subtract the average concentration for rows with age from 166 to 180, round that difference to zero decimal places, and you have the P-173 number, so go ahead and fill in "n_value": 1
